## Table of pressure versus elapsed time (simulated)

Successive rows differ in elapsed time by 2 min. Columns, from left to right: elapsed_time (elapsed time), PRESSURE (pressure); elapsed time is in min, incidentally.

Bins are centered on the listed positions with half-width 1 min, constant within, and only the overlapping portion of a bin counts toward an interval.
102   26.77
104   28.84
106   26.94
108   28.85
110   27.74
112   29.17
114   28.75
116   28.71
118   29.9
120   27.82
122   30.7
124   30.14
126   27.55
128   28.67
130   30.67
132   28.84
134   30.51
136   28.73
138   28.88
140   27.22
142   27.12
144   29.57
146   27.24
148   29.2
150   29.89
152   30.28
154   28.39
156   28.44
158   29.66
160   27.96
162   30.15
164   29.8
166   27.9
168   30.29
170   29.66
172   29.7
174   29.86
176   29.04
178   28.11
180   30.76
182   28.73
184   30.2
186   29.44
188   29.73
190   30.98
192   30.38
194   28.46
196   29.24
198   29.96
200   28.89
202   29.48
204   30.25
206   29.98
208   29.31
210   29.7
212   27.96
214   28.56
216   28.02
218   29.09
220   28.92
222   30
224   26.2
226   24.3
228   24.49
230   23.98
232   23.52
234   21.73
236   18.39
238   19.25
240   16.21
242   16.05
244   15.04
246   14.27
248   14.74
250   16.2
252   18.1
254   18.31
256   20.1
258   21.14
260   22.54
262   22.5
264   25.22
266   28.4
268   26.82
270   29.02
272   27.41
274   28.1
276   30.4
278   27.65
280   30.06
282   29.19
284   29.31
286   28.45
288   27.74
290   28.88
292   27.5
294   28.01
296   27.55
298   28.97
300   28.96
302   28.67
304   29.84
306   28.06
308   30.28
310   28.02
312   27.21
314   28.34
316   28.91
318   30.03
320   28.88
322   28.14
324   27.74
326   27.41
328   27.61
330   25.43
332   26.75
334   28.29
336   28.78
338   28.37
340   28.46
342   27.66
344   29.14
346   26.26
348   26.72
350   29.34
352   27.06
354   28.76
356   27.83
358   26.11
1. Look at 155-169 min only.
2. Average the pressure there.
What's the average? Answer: 29.2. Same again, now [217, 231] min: 26.7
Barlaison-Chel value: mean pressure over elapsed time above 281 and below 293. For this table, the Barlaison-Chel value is 28.5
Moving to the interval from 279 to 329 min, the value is 28.6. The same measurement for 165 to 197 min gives 29.5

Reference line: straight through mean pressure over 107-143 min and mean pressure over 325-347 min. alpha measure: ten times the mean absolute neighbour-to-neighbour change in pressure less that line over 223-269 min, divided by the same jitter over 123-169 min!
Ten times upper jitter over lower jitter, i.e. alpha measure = 9.2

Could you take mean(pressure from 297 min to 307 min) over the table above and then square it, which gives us 835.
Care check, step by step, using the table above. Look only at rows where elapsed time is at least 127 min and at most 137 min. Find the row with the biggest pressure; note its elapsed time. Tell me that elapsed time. 130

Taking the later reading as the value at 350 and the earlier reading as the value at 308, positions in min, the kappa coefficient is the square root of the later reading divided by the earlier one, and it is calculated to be 0.98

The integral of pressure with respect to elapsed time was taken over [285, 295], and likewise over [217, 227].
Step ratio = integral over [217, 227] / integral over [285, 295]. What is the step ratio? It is 0.99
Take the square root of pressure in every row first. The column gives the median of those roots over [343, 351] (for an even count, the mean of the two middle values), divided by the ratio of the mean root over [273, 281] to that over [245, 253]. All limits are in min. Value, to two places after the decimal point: 3.90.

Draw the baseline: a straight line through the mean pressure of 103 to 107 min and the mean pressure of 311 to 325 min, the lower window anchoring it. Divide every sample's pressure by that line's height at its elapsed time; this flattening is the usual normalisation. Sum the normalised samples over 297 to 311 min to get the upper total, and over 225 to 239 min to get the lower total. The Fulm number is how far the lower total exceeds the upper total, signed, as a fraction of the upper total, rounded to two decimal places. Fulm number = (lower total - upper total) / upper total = -0.23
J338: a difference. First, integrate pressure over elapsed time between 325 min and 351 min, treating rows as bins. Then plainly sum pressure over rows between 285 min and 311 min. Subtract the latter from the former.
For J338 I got 350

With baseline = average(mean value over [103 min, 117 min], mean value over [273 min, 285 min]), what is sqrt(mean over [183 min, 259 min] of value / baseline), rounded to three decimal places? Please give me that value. 0.927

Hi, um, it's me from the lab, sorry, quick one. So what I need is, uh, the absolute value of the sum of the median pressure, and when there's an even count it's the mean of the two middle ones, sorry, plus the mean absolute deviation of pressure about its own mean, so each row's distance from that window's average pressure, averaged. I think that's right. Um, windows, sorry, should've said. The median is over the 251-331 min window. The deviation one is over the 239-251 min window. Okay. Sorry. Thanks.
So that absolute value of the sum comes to 28.8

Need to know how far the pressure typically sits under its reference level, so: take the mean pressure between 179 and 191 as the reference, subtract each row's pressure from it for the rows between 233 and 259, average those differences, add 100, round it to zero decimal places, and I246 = 112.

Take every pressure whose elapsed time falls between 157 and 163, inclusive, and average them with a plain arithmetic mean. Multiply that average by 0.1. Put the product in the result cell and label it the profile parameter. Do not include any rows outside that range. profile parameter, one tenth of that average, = 2.93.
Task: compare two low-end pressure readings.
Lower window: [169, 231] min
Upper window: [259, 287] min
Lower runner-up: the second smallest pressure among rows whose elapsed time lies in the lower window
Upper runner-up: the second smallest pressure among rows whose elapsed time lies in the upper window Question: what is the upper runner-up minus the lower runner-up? -1.8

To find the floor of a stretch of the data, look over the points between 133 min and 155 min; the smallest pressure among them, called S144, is 27.12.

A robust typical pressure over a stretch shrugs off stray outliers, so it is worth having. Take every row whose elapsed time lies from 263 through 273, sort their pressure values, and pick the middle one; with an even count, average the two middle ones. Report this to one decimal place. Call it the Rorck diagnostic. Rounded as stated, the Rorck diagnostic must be 27.4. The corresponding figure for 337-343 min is 28.4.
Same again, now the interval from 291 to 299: 27.8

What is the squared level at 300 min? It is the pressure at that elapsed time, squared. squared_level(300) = 839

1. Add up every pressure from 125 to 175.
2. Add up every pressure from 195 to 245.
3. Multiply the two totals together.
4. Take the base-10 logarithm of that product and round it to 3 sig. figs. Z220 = 5.67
